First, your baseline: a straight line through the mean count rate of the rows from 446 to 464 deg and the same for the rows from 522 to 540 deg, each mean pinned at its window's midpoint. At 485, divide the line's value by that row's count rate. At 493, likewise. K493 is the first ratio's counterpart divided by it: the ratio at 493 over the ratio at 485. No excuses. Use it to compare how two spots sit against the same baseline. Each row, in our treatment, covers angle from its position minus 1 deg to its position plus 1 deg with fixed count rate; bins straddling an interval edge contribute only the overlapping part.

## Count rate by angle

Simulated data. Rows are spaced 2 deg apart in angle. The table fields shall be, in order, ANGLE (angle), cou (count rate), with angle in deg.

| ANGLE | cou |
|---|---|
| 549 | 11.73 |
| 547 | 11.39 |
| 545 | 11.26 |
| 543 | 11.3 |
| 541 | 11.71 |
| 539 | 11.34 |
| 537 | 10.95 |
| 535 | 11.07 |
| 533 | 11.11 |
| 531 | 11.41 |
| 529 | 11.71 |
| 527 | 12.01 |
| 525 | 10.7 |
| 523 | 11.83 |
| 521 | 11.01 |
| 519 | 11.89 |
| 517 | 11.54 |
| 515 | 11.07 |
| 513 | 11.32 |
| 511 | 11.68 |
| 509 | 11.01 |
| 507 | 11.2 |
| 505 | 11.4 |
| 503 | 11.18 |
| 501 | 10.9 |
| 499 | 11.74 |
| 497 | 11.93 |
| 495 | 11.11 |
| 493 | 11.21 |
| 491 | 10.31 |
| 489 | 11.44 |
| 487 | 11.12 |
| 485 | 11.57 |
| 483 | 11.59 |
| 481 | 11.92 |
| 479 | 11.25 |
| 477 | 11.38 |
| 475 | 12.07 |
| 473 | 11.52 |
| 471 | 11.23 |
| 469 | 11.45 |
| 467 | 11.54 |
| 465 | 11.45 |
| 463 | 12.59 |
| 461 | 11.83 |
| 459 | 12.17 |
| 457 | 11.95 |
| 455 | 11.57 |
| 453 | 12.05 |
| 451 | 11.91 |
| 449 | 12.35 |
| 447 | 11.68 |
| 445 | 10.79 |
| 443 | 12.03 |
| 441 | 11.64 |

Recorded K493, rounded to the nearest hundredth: 1.03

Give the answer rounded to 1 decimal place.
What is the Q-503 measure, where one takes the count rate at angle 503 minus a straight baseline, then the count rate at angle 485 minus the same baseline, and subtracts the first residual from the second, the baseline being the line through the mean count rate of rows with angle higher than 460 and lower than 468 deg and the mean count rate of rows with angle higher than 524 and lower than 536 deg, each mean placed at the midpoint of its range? 0.2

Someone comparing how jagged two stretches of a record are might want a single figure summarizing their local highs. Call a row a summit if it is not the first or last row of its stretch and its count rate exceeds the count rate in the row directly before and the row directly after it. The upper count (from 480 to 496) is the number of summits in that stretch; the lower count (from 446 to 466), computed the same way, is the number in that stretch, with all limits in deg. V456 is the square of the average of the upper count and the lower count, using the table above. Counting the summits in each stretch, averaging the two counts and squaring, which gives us 9.0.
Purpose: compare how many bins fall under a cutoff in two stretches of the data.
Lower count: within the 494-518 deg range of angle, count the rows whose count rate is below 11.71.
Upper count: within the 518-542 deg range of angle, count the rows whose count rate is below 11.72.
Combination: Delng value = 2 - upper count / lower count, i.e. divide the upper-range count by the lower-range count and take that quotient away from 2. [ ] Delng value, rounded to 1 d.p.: 1.1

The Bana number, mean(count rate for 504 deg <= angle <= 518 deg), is 11.3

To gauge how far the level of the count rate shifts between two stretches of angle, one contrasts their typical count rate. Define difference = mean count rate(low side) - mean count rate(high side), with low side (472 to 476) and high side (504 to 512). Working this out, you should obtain 0.5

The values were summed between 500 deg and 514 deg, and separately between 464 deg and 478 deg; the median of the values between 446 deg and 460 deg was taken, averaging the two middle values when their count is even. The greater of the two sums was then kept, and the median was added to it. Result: 92.6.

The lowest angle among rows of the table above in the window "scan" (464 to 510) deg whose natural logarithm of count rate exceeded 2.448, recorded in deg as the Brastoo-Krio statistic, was 475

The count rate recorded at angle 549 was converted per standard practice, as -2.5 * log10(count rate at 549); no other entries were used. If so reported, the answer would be -2.67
